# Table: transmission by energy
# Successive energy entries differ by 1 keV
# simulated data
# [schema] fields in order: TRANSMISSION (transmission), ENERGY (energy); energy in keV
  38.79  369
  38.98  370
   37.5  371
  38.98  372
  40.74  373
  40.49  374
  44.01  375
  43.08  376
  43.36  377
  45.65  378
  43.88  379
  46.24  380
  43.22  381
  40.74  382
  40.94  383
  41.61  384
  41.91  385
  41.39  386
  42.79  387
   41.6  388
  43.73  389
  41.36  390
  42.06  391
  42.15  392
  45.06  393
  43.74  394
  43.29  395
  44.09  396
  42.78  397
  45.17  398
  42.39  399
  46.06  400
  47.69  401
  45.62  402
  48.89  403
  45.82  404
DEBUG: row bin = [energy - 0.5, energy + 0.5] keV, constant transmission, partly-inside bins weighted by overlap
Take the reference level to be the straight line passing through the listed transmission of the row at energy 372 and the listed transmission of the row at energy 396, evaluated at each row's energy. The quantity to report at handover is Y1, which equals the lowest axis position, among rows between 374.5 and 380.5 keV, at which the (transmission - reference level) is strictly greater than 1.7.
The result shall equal 375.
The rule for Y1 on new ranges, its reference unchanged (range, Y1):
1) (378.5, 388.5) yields 379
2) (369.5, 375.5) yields 375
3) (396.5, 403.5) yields 401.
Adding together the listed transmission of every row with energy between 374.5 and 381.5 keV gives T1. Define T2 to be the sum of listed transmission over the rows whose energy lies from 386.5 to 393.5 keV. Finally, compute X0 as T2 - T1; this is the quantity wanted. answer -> -11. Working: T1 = 309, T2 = 299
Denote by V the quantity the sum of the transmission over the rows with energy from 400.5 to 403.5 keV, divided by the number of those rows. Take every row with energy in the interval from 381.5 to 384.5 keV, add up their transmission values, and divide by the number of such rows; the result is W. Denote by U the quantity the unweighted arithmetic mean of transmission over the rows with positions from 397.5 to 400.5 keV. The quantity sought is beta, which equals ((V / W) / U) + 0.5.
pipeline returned 0.526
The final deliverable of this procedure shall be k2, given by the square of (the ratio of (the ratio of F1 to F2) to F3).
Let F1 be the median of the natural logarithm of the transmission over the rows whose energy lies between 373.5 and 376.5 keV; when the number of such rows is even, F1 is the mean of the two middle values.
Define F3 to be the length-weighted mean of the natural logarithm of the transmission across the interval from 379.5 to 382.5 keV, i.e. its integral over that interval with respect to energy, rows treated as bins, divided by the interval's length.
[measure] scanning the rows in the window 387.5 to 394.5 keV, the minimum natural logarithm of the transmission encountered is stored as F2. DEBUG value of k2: 0.0719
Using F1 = 3.763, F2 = 3.722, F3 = 3.77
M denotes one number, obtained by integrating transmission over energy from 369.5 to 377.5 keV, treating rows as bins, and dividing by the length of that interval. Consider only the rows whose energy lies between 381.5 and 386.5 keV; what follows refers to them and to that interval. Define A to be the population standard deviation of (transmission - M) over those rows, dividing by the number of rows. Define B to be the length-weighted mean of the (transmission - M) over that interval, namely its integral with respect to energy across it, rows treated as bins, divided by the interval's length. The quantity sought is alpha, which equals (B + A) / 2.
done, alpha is 0.4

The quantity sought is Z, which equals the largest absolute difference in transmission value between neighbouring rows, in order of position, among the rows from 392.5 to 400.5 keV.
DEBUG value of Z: 3.7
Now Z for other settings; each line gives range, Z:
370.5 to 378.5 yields 3.5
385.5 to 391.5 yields 2.4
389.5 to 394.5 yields 2.9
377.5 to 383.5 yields 3.0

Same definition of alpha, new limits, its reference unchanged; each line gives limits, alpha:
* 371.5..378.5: 1.8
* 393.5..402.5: 2.6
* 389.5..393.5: 1.6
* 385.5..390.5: 1.1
